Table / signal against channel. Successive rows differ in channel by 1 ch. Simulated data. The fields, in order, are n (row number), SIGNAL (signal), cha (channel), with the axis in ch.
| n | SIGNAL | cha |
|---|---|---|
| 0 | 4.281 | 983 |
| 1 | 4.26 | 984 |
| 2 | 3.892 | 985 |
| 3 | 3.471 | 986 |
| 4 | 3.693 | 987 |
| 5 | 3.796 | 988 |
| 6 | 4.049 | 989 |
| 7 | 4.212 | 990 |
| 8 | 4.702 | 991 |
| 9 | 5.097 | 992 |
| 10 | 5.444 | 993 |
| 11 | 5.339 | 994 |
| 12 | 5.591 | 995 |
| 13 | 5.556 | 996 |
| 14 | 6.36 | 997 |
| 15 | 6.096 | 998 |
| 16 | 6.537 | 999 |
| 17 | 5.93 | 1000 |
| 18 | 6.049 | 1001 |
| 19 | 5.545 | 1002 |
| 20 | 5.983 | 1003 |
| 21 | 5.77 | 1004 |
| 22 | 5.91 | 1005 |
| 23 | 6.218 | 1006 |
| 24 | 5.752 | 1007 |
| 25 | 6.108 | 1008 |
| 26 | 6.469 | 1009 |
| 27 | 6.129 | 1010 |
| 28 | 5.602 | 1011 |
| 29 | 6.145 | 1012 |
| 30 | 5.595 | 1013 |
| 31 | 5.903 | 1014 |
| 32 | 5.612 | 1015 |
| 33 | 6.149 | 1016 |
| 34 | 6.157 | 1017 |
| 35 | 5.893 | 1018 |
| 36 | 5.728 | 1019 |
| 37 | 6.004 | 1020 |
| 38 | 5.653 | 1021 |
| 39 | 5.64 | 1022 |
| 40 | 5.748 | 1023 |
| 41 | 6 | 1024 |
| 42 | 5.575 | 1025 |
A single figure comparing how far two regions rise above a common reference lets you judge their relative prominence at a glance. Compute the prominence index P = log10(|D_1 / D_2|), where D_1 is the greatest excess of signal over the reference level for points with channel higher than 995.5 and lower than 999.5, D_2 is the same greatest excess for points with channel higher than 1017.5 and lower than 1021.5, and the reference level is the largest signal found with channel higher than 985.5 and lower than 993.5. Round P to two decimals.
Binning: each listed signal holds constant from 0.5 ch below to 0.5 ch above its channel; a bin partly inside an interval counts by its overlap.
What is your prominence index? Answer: 0.29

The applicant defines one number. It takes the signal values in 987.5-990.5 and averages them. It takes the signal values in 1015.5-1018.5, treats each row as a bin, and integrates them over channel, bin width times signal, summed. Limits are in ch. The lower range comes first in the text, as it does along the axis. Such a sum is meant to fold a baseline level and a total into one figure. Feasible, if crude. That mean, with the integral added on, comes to 22.2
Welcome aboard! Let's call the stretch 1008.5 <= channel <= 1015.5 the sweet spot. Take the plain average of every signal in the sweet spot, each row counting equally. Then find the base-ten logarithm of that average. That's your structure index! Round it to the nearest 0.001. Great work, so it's 0.772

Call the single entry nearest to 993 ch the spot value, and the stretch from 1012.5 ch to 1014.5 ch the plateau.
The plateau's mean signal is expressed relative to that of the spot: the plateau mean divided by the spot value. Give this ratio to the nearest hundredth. 1.06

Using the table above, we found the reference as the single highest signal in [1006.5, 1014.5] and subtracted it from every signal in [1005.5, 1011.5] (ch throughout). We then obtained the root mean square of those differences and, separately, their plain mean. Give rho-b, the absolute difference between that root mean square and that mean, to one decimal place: 0.9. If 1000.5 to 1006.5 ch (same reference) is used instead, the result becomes 1.2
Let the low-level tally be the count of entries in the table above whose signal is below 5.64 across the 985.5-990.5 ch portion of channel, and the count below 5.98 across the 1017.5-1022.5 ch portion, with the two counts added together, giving 9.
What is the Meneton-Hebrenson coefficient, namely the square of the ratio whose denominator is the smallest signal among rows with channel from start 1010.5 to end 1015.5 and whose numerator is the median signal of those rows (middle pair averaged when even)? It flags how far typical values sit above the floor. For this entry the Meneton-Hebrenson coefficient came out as 1.01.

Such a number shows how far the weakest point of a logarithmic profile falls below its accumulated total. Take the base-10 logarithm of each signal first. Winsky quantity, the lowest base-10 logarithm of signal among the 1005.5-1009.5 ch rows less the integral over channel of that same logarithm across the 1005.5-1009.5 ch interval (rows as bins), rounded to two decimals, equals -2.39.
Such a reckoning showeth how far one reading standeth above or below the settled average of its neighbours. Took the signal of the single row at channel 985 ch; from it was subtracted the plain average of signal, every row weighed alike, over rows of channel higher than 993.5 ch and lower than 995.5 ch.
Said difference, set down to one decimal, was -1.6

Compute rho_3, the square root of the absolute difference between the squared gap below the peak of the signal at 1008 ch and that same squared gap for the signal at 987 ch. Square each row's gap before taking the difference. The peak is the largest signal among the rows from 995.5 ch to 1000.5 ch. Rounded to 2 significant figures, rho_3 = 2.8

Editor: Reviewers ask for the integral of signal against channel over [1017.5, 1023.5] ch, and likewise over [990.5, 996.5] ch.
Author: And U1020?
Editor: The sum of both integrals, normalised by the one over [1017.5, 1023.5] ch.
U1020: 1.92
